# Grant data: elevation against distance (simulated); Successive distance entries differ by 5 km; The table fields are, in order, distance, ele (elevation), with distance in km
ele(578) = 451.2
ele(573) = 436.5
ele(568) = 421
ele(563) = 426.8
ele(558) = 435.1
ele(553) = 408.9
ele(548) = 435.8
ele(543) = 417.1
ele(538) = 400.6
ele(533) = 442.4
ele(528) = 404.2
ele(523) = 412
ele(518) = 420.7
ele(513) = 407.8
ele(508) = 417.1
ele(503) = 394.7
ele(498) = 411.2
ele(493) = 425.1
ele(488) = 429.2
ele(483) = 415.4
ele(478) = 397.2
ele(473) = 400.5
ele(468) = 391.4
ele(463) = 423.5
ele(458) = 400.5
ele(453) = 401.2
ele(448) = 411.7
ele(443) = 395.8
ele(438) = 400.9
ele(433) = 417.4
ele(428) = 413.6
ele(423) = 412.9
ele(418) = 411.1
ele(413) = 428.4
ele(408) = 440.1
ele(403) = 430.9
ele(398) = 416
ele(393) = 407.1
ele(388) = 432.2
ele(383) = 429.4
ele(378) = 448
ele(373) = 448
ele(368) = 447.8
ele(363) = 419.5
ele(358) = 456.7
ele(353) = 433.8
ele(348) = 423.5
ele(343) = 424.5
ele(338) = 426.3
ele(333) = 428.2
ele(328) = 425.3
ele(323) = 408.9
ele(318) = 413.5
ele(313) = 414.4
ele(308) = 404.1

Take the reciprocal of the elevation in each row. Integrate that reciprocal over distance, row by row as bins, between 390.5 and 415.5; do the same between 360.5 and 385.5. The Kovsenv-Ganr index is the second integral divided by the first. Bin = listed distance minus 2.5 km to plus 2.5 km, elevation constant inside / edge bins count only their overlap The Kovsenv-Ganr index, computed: 0.97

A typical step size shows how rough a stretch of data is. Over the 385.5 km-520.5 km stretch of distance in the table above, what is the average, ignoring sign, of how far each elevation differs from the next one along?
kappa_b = 12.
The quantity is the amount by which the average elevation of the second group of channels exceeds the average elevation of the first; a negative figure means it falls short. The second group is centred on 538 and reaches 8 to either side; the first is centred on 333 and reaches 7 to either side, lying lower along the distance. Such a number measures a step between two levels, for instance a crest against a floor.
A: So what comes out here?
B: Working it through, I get -6.6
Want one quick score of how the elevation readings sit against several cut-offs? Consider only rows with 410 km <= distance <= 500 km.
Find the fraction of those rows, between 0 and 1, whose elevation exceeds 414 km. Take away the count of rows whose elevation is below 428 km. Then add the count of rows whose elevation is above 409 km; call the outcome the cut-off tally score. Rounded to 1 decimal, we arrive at -4.7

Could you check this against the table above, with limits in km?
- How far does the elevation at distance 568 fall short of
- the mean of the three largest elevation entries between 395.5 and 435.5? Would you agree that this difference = 12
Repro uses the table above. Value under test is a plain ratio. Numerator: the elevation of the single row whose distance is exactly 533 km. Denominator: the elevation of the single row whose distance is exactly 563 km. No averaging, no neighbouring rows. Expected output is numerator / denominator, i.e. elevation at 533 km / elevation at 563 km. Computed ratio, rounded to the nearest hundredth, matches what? 1.04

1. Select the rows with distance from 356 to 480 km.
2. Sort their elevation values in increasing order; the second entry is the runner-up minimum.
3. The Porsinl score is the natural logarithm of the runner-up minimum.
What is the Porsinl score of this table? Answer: 5.98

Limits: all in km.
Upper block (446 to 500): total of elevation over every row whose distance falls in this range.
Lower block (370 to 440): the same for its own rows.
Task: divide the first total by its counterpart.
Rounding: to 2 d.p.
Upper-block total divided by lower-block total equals 0.76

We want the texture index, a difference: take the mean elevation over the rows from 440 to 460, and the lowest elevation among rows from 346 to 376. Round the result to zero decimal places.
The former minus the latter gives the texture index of -17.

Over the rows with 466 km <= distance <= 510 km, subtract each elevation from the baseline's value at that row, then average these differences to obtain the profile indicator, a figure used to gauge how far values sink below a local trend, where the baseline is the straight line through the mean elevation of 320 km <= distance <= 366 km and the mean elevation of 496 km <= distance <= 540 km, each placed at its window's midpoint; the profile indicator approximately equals 5.8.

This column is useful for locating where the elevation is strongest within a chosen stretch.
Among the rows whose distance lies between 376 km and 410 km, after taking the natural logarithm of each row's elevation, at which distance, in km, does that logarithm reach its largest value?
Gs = 378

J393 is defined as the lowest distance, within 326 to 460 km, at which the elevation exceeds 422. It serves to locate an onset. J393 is 328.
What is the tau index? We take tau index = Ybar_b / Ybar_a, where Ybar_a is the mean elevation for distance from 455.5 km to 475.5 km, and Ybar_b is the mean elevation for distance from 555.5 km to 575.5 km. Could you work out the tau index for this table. 1.06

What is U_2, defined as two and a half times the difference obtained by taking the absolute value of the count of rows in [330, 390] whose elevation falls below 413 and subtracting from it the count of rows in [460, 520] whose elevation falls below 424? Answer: -25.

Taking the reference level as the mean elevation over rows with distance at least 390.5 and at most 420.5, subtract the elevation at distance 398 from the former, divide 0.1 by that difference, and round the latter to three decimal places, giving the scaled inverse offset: 0.016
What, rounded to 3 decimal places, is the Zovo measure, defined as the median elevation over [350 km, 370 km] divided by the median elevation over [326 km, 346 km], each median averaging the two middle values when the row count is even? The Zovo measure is 1.035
